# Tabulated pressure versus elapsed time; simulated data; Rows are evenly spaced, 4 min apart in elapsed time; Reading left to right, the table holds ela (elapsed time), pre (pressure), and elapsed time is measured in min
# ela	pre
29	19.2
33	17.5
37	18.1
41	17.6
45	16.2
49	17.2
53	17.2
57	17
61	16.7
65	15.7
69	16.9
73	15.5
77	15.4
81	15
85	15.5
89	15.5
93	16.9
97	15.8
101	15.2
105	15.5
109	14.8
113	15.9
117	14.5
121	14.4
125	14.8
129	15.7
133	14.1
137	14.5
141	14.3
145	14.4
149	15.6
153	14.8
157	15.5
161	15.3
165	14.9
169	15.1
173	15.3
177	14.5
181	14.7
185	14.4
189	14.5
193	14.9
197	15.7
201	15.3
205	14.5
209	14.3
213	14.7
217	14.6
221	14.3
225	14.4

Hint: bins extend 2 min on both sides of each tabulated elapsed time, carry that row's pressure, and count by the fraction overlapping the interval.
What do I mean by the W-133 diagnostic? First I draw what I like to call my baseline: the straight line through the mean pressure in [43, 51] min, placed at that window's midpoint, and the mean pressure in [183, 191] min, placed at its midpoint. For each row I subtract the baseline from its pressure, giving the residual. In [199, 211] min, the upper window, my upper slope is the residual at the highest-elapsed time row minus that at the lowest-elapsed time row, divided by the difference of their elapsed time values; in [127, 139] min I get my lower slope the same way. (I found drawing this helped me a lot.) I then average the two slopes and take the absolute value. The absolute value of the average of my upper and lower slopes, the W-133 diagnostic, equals 0.12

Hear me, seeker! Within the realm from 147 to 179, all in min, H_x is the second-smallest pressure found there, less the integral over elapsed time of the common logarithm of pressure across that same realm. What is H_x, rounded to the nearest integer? -23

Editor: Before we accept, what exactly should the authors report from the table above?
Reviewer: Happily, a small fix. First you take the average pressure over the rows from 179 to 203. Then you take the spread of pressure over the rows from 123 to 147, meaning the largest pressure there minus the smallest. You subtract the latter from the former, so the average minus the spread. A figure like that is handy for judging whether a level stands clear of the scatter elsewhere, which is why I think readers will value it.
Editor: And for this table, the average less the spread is 13.3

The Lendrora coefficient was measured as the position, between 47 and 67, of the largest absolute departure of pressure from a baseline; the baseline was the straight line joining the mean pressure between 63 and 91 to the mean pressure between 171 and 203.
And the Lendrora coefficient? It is 53 min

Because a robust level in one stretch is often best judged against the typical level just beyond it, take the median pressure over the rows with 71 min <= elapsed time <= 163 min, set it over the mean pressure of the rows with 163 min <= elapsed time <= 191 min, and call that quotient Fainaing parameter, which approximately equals 1.04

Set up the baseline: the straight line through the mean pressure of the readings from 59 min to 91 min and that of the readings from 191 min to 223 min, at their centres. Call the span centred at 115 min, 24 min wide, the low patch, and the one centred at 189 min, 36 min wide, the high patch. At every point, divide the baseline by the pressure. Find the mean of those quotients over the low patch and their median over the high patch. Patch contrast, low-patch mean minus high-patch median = 0.01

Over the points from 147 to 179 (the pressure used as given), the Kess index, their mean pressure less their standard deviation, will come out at 14.8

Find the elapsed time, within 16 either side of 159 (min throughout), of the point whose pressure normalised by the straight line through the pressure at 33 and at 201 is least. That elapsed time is 145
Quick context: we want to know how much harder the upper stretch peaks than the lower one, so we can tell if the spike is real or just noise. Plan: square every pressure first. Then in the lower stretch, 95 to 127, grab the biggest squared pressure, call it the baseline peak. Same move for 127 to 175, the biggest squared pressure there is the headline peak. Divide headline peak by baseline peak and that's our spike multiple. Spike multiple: 0.98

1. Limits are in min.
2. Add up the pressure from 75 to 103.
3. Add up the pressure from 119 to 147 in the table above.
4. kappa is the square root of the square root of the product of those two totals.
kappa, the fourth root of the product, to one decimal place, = 10.3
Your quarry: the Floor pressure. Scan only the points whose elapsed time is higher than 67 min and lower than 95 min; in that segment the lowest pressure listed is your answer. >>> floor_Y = 15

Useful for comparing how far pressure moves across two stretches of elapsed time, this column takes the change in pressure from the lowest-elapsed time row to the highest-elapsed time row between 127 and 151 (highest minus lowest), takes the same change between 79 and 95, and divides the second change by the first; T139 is -19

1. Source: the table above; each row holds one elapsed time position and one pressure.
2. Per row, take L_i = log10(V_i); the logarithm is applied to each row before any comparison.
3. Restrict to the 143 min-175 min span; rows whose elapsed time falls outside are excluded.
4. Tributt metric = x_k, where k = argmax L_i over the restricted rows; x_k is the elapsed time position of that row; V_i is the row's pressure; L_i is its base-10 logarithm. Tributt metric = 149 min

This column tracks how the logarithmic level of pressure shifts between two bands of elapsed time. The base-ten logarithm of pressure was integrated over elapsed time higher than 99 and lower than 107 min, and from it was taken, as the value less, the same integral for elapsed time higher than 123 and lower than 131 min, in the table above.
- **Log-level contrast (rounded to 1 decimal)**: 0.0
